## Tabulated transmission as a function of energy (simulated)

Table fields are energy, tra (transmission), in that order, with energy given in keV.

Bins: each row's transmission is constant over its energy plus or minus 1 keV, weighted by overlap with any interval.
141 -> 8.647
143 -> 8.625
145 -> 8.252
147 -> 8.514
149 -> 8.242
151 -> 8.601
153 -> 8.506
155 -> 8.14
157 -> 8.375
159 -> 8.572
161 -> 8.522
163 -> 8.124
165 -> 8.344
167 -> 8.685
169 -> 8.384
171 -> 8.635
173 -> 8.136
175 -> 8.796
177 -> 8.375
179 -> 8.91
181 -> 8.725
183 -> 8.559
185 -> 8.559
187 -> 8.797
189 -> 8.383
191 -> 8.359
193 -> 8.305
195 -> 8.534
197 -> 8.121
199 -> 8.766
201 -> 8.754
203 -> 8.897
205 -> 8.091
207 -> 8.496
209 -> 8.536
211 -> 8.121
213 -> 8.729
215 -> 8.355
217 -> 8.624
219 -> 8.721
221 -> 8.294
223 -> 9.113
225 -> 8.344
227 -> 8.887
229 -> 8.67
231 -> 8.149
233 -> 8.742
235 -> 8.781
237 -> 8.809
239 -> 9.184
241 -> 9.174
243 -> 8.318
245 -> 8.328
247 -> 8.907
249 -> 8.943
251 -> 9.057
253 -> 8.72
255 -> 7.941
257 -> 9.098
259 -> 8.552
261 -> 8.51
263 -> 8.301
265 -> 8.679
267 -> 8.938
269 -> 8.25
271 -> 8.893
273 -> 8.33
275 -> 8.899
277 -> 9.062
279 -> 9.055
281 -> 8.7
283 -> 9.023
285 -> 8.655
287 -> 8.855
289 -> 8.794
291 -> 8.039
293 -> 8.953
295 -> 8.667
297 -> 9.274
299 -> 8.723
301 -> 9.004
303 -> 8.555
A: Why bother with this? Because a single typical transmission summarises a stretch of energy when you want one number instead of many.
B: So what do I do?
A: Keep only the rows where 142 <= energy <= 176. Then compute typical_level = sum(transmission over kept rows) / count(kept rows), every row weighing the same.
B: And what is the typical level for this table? 8.44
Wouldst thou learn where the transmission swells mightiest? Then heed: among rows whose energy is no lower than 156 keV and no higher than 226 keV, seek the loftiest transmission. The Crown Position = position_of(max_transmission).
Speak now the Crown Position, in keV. 223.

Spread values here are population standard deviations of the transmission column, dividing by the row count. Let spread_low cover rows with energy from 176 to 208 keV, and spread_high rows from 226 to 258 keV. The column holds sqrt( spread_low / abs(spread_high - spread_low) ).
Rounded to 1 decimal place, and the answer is 1.5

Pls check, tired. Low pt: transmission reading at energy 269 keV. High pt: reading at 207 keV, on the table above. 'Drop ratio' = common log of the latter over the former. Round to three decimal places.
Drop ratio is 0.013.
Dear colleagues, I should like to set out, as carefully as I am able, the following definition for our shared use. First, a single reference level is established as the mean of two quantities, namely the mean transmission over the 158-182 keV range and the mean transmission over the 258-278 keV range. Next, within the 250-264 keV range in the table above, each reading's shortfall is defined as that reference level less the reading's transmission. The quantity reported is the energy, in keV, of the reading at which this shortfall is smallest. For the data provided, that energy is 257 keV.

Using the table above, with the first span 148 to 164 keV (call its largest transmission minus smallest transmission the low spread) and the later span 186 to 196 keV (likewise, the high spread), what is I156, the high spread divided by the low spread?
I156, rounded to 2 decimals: 1.03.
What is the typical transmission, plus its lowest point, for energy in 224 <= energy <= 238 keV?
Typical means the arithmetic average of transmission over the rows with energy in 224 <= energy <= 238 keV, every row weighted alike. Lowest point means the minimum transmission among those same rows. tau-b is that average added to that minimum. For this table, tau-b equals 16.8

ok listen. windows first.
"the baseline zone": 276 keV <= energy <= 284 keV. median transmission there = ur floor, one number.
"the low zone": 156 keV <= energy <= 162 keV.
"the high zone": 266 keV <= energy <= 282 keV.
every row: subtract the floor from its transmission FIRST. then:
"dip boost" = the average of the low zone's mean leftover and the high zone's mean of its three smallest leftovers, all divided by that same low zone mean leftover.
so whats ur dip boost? 1.06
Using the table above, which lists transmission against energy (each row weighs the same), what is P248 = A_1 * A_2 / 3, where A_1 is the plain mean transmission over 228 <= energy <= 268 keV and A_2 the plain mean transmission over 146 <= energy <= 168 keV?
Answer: 24.4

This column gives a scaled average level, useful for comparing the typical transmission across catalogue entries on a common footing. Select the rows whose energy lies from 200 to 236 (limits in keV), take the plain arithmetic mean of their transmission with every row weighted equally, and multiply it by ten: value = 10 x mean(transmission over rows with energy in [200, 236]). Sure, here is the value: 85.7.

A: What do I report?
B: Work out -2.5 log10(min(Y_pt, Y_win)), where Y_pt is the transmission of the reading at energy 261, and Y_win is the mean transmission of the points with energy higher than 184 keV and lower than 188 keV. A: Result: -2.32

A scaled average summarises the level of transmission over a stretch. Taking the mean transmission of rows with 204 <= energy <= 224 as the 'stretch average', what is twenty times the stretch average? 170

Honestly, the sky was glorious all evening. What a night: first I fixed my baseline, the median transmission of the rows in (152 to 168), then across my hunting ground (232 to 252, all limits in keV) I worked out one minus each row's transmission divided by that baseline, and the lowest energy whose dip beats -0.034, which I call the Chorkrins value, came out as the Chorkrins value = 243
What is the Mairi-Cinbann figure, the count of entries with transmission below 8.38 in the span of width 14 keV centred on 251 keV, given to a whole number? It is 2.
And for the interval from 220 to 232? 3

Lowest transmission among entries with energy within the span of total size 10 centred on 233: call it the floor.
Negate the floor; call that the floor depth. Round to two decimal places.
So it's -8.15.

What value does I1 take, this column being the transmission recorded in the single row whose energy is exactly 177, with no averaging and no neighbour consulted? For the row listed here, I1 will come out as 8.375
